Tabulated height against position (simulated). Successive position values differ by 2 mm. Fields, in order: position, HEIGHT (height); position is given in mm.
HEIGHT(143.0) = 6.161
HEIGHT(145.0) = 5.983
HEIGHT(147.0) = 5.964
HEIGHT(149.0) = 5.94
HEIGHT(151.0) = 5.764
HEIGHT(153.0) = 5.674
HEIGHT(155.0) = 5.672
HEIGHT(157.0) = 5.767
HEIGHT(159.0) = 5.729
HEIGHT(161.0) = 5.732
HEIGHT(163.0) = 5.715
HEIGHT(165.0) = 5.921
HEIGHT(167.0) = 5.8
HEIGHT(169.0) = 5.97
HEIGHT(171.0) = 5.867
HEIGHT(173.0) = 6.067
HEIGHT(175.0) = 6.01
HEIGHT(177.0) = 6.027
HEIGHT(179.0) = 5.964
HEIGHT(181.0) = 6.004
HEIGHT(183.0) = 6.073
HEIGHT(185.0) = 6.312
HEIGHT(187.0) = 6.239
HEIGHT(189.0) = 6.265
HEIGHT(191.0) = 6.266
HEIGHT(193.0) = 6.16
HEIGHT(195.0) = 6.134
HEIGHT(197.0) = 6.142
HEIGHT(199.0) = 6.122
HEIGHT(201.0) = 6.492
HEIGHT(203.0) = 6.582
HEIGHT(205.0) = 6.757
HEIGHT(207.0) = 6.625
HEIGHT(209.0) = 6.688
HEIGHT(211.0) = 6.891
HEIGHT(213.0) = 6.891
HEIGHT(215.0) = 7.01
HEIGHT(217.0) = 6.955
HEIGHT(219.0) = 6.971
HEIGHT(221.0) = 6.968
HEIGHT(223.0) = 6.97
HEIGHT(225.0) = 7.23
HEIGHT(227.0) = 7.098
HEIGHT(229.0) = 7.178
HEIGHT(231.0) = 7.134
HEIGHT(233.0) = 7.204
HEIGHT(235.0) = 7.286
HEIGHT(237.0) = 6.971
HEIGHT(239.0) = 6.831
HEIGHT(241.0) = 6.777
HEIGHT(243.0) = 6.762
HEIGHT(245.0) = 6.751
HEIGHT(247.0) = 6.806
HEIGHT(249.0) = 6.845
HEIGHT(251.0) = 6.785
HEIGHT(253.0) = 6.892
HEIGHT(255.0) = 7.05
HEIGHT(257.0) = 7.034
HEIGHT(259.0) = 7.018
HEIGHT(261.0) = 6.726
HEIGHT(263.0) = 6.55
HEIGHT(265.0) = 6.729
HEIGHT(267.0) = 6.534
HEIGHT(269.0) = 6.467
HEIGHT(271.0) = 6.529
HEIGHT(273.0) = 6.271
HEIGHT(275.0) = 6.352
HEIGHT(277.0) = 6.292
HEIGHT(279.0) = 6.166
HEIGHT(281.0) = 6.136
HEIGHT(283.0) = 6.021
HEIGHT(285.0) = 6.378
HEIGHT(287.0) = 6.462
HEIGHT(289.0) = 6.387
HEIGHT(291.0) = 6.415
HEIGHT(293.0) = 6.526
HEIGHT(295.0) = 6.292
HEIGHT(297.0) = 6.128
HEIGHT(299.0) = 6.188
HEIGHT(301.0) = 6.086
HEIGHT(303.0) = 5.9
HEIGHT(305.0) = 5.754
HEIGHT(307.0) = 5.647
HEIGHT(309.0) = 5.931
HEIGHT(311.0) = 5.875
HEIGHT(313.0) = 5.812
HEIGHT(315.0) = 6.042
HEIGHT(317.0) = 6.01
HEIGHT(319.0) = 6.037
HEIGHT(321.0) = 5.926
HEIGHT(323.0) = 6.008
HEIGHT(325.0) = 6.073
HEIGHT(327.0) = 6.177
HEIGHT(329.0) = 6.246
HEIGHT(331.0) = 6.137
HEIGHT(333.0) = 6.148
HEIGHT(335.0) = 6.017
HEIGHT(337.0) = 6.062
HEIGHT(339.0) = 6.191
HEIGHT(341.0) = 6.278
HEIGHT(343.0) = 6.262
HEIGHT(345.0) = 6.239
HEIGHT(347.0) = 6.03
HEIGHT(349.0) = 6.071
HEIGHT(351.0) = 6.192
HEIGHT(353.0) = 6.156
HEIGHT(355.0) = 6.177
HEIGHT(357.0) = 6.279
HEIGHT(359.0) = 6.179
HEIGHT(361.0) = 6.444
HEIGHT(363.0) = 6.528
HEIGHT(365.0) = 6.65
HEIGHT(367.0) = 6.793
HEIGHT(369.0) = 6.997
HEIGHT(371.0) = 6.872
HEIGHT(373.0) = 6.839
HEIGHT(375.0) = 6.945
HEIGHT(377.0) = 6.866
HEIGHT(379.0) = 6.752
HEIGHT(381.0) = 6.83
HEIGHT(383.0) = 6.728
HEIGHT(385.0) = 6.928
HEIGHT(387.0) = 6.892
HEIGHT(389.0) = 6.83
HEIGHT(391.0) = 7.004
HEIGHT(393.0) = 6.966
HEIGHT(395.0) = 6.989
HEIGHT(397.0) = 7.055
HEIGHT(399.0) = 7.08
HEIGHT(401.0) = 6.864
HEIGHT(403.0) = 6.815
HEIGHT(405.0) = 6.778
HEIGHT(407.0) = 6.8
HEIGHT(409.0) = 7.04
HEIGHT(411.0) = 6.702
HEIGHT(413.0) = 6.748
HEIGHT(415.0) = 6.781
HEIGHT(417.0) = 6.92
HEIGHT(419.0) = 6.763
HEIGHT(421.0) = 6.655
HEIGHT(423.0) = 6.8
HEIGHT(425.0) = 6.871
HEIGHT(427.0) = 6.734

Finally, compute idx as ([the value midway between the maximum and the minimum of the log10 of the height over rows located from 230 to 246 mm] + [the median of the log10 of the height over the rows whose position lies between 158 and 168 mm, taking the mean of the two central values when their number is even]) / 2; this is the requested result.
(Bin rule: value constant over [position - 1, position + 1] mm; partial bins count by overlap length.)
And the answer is 0.802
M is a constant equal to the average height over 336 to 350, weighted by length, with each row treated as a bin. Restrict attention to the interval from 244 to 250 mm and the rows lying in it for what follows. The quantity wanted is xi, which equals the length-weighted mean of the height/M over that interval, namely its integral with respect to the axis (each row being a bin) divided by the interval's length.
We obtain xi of 1.10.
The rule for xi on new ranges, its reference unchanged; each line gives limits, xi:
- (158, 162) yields 0.93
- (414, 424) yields 1.10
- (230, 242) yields 1.14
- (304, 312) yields 0.94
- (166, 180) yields 0.97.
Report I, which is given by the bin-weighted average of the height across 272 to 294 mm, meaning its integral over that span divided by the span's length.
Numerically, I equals 6.31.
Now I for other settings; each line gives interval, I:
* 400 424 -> 6.81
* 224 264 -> 6.95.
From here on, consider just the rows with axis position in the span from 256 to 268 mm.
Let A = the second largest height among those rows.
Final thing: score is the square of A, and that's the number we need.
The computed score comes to 49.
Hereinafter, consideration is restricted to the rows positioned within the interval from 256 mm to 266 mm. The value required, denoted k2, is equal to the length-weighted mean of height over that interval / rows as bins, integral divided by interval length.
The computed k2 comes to 6.81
